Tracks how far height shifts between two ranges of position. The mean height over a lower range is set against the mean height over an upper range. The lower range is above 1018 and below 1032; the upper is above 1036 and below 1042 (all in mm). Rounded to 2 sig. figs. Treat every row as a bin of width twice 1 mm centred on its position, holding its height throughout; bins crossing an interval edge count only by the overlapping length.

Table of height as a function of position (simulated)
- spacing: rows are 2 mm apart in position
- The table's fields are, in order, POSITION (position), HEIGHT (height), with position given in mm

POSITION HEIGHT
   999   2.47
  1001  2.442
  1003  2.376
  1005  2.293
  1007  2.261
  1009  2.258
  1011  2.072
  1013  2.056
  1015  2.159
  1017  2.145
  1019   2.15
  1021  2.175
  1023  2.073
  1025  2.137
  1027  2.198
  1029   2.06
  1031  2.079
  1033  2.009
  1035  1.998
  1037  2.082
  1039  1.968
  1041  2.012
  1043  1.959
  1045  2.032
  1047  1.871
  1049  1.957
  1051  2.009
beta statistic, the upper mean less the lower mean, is -0.10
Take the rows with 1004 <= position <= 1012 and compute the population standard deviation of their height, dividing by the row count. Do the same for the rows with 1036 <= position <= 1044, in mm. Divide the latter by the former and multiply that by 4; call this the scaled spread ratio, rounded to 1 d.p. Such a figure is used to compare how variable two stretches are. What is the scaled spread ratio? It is 2.2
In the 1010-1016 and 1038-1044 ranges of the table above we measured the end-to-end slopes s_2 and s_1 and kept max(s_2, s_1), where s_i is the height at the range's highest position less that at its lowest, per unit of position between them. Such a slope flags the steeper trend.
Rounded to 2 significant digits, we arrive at 0.022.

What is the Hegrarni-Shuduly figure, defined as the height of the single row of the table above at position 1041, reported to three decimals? 2.012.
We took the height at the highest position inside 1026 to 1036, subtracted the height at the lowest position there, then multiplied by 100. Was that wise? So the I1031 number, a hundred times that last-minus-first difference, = -20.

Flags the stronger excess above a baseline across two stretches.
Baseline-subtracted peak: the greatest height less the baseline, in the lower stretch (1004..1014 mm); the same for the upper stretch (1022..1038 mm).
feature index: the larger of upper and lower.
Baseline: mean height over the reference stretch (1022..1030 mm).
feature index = 0.18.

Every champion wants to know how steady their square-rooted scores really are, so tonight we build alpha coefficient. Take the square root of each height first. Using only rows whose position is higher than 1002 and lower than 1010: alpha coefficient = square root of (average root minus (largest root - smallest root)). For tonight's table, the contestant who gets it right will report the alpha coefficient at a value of 1.22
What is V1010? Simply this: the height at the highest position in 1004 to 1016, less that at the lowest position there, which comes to -0.13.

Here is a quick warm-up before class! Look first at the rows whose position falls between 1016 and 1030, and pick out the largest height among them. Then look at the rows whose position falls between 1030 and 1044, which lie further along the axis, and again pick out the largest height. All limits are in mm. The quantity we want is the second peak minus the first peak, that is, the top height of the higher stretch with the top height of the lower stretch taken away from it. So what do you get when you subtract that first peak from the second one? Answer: -0.12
